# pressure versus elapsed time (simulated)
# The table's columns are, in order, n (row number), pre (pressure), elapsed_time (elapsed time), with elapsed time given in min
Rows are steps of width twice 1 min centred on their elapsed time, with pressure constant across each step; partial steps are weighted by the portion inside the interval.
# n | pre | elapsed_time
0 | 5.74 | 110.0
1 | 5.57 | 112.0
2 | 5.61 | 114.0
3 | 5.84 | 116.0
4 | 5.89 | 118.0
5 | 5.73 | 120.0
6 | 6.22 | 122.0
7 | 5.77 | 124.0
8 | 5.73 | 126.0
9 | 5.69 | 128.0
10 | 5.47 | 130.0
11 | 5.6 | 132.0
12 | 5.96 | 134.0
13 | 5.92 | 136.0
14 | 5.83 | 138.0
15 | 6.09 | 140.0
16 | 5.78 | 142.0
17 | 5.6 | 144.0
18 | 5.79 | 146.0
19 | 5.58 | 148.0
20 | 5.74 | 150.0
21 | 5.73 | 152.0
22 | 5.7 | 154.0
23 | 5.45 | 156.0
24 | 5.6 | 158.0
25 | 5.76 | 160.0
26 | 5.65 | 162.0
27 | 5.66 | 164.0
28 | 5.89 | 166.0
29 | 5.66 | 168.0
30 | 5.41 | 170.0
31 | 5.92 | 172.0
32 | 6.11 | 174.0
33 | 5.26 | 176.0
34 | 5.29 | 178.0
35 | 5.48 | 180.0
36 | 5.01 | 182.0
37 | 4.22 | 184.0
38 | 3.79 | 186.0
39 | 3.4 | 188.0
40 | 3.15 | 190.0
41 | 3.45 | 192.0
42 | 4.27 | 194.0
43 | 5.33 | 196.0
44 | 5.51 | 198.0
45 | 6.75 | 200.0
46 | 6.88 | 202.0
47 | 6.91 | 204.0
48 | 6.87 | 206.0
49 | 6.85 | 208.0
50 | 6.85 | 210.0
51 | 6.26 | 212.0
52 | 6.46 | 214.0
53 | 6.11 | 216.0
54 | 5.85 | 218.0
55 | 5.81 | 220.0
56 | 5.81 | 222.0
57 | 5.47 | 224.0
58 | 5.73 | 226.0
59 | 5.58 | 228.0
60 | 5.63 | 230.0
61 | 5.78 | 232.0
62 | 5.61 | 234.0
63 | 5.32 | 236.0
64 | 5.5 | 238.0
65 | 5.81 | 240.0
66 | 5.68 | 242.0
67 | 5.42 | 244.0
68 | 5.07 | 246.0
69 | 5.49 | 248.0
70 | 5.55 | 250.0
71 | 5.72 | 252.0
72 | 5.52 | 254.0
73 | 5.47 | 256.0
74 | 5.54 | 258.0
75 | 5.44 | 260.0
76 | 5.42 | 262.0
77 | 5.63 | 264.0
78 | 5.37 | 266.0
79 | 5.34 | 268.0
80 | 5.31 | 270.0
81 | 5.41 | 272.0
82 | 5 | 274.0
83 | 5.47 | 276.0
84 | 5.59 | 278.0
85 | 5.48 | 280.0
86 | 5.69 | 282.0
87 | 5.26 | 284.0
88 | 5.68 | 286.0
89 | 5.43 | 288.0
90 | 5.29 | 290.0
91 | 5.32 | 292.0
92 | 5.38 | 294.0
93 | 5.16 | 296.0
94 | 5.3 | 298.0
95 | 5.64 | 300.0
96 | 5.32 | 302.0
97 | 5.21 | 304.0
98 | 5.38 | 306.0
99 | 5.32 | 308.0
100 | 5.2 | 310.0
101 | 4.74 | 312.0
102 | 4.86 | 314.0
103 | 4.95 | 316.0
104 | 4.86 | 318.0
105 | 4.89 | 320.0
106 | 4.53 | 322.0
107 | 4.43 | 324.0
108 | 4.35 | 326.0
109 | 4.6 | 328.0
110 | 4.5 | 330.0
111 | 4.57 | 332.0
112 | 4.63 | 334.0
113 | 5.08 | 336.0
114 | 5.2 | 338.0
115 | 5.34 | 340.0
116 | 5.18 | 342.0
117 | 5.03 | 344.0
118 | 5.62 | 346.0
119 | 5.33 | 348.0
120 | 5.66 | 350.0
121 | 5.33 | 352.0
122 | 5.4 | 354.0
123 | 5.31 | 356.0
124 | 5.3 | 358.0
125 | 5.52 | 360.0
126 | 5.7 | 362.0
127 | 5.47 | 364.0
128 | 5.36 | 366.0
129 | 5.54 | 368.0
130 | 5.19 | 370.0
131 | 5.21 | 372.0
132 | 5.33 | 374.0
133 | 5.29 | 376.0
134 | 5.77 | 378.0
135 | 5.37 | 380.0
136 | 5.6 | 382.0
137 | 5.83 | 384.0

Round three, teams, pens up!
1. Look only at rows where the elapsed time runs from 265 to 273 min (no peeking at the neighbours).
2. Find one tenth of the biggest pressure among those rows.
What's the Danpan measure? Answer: 0.54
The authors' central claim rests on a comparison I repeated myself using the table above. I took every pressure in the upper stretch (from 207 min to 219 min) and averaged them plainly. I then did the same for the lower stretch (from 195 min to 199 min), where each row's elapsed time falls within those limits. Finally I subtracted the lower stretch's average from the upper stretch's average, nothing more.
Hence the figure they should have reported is 1.0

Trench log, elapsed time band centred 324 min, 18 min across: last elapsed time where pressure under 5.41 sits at 332.0 min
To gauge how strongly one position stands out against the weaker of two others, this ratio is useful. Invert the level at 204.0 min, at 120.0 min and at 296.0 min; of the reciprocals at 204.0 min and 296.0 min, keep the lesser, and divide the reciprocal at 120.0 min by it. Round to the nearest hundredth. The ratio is 1.21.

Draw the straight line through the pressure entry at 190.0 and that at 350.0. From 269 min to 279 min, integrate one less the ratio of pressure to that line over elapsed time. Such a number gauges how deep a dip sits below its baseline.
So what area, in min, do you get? -2.0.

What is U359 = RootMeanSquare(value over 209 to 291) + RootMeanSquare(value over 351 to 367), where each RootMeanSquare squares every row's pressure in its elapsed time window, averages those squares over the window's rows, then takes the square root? 11.04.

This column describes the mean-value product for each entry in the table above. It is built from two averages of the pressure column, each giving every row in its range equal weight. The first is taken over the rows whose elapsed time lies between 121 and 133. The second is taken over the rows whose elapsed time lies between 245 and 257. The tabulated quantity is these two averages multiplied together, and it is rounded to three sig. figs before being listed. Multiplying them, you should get 31.4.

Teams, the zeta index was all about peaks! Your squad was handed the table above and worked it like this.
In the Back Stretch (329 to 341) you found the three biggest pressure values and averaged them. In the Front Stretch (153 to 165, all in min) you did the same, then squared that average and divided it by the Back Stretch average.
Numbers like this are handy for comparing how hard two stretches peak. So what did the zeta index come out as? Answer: 6.3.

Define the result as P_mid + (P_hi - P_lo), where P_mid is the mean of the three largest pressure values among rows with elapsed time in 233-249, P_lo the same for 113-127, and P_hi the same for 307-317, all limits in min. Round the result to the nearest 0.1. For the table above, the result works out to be 4.9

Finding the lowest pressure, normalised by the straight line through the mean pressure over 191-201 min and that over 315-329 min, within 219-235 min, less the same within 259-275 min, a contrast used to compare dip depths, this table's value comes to 0.061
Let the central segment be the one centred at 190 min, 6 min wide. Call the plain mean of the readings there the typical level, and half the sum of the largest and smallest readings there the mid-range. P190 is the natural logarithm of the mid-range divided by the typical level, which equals -0.010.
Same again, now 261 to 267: 0.005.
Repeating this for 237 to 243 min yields -0.001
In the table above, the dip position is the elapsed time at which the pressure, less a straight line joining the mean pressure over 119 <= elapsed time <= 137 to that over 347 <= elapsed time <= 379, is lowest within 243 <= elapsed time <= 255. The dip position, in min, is 246.0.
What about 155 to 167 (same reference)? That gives 156.0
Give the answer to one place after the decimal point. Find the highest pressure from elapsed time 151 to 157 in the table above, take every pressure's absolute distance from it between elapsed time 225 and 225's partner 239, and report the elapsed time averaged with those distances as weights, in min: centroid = 234.3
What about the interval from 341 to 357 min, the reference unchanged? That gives 348.3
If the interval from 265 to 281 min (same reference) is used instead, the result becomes 272.3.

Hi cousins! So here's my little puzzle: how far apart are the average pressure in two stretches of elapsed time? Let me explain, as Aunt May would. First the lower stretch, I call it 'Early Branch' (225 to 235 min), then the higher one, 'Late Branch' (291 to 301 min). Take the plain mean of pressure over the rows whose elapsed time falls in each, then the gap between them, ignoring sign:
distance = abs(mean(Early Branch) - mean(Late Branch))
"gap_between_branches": 0.31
